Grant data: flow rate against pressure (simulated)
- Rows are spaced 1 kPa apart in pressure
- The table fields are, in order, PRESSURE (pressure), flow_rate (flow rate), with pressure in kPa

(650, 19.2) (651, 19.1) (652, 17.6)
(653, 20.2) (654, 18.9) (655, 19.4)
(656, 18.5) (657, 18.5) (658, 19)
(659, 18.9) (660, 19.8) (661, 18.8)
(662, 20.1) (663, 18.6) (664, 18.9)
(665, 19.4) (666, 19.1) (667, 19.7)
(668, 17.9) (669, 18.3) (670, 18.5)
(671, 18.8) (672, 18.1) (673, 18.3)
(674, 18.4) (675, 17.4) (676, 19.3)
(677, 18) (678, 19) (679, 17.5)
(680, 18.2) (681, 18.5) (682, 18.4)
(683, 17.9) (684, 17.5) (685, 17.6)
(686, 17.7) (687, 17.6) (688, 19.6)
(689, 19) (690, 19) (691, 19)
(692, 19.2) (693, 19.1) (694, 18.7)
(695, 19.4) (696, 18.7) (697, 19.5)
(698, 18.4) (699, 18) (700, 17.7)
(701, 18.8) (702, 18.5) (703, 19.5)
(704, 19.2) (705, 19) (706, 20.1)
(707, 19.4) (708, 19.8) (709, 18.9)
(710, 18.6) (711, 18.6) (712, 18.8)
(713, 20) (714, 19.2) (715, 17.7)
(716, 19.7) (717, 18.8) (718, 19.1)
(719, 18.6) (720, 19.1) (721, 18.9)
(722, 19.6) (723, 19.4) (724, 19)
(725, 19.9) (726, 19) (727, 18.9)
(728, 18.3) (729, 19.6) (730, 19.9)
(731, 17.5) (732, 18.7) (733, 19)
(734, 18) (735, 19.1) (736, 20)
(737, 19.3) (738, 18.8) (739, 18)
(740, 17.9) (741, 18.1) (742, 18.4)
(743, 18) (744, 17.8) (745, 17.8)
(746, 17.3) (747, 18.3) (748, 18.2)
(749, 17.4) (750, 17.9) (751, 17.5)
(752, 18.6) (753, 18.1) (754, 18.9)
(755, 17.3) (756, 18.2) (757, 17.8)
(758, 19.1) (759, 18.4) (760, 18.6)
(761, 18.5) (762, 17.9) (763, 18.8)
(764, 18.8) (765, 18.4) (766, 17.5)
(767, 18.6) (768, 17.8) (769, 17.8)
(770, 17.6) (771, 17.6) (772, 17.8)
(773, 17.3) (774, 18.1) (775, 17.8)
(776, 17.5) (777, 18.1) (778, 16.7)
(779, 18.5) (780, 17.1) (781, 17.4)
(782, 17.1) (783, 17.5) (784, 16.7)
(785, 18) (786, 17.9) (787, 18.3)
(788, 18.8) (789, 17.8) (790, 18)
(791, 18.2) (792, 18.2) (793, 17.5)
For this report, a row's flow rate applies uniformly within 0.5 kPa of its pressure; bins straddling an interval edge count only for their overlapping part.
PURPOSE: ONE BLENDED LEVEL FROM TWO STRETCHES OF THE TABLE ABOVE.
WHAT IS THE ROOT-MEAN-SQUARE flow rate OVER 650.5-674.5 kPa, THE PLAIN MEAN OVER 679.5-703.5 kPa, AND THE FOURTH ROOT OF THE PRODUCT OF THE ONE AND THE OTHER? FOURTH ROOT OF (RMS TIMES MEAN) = 4.33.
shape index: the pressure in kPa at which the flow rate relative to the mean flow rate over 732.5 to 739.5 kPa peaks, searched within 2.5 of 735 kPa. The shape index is 736 kPa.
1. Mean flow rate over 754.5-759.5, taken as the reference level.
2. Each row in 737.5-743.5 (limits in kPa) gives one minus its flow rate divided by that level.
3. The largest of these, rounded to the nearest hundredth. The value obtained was 0.01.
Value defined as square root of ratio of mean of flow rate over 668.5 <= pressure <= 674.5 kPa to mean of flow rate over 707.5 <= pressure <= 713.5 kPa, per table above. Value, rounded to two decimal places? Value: 0.98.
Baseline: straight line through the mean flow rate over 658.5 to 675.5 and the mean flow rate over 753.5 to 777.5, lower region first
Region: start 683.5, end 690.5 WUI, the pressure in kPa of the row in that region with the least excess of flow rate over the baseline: 684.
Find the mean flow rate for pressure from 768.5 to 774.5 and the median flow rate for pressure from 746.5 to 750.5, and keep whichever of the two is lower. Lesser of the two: 17.7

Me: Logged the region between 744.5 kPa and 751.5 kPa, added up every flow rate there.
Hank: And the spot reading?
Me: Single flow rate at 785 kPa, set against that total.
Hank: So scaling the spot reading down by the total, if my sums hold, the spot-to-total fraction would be 0.145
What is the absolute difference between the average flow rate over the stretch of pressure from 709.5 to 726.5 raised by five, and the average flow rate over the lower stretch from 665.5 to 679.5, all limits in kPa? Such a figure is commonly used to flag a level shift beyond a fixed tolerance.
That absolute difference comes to 5.61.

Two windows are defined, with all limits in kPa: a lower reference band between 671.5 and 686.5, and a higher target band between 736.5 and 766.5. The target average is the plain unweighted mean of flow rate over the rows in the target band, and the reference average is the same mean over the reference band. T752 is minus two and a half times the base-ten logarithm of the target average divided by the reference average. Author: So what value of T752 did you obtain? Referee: -0.004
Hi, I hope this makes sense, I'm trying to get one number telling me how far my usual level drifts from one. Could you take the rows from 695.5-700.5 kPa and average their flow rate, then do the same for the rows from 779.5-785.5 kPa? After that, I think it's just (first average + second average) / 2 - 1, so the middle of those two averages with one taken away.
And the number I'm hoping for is 16.9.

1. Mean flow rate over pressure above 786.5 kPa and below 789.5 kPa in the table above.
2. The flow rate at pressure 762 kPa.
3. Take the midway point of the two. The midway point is 18.1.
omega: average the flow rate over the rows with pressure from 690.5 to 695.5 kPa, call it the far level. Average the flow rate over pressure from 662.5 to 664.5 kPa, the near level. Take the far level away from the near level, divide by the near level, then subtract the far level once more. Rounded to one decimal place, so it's -19.1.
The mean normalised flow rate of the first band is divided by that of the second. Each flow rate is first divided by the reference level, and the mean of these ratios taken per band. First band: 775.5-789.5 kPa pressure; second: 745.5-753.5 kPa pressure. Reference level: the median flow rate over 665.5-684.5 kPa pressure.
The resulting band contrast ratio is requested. 0.987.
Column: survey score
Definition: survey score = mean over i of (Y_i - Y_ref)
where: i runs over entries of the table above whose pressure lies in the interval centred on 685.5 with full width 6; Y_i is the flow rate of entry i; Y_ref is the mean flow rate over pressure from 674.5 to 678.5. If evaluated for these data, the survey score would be -0.44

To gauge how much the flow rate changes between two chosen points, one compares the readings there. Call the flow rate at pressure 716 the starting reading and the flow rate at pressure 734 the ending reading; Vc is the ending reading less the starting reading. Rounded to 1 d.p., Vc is -1.7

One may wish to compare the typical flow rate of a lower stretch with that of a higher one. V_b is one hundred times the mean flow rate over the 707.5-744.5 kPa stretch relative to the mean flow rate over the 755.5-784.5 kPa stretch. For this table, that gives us 105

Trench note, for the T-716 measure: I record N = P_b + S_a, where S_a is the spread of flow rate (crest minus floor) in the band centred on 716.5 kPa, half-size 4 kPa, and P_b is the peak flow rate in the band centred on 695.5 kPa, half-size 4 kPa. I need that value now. 21.8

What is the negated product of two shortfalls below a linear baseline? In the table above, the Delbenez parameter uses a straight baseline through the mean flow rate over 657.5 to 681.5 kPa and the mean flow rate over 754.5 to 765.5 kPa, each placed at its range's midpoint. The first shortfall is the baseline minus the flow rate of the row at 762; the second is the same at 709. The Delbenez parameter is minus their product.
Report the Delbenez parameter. 0.16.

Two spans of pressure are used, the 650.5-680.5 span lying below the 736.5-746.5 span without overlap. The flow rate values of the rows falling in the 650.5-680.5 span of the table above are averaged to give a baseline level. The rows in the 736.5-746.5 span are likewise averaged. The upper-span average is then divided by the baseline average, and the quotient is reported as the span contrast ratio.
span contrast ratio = 0.97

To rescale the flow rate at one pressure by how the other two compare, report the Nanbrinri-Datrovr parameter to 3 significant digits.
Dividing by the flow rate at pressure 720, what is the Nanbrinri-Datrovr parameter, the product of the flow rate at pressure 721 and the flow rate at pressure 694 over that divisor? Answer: 18.5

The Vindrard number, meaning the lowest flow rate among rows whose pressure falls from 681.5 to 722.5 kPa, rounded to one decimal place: 17.5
